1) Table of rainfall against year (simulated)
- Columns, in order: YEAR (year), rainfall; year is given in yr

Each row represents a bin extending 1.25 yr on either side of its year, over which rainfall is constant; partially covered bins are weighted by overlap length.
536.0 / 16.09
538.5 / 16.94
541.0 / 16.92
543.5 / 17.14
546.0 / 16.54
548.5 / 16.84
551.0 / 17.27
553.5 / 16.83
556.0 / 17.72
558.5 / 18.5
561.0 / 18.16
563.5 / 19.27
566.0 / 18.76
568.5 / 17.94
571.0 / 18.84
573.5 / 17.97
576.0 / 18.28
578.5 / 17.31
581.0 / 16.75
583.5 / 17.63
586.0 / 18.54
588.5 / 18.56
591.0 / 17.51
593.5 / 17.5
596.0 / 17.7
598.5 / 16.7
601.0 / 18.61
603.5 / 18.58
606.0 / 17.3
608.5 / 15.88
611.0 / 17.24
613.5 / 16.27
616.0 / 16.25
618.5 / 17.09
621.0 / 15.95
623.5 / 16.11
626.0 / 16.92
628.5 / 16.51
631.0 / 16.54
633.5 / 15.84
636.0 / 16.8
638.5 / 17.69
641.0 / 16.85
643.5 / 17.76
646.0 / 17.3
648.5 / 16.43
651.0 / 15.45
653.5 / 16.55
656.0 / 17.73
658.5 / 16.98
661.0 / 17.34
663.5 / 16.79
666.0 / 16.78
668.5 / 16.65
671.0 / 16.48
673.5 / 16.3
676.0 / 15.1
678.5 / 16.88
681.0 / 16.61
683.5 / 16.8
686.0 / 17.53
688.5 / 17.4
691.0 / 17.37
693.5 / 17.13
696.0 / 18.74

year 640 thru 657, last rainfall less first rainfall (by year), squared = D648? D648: 0.77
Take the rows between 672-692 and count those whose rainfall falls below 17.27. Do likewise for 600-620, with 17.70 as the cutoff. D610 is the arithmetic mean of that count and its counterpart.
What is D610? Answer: 5.5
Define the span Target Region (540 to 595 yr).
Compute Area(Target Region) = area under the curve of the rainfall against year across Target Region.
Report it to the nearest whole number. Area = 977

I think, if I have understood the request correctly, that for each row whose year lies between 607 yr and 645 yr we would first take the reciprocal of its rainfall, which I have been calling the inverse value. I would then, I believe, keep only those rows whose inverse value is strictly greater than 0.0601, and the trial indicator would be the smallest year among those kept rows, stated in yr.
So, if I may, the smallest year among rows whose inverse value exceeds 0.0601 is 608.5 yr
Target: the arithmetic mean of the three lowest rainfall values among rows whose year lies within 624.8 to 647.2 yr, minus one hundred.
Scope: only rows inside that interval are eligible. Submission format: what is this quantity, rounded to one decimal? -83.7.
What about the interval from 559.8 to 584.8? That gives -82.8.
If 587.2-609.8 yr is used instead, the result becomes -83.4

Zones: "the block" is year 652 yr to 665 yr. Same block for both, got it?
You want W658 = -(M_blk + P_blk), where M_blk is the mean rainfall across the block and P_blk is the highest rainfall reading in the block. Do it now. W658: -34.8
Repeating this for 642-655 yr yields -34.5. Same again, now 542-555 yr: -34.2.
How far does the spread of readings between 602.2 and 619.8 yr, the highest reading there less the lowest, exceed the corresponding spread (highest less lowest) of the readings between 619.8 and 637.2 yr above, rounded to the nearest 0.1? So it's 1.6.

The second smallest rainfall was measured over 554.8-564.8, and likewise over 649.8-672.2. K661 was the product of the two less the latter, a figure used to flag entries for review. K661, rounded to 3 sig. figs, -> 283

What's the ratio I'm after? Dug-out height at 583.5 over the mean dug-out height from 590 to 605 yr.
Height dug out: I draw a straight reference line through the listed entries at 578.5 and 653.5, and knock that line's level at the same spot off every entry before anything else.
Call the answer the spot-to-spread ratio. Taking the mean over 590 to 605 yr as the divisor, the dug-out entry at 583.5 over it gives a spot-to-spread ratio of 1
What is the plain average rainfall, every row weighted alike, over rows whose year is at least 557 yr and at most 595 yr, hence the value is 18.1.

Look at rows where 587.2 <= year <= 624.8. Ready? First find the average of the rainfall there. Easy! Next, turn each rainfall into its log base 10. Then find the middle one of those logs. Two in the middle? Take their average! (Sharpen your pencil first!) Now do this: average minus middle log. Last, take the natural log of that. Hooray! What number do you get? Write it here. 2.77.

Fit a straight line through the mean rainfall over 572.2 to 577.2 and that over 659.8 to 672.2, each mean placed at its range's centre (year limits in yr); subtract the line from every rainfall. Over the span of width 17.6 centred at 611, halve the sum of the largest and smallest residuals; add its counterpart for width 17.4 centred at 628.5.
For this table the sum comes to -1.4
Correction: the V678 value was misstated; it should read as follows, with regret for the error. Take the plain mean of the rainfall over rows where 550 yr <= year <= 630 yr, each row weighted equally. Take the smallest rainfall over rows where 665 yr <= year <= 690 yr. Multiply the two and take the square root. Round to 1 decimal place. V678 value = 16.3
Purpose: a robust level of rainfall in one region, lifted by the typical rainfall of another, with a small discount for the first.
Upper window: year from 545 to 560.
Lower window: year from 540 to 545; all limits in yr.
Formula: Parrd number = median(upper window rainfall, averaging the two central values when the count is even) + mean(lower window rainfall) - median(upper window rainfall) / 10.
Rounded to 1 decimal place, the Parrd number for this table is 32.4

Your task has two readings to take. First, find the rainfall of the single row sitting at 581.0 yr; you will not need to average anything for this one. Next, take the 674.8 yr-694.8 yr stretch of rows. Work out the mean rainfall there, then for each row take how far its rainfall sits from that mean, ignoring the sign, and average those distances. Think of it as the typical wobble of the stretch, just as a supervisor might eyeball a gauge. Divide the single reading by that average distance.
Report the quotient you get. 33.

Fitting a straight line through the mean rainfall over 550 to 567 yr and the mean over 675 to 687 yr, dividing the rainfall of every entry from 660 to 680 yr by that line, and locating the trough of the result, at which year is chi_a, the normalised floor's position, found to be 676.0 yr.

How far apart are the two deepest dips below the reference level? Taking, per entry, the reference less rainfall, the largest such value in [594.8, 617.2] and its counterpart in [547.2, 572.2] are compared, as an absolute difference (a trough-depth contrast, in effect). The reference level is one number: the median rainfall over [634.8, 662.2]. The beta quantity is 0.95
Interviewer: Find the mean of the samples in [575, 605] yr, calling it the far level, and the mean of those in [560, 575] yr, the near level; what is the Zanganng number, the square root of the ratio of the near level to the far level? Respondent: 1.02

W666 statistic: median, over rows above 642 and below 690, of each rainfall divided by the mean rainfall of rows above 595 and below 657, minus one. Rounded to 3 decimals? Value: -0.005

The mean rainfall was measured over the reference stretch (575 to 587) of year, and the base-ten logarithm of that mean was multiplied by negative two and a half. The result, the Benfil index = -3.12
